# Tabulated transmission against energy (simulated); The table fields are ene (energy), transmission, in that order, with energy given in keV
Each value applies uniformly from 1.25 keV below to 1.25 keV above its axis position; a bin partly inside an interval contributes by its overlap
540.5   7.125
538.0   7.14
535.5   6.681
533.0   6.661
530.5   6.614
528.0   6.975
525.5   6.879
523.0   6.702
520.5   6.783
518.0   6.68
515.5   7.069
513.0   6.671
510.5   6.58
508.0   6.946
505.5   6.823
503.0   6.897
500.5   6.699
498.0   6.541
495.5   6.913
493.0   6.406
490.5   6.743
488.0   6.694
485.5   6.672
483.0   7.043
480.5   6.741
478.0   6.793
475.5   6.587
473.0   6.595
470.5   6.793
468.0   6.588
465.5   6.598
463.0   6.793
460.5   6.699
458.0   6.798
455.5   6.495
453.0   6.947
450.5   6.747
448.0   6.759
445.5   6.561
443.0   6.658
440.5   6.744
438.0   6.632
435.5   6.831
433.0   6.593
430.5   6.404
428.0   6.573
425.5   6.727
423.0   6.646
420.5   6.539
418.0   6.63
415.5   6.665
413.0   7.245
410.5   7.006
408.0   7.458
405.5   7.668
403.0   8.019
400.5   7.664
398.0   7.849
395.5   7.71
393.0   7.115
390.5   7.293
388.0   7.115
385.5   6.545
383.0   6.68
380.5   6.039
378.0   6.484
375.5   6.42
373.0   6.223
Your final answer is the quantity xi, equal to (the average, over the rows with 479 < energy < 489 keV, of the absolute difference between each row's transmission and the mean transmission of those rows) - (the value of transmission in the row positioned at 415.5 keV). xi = -6.54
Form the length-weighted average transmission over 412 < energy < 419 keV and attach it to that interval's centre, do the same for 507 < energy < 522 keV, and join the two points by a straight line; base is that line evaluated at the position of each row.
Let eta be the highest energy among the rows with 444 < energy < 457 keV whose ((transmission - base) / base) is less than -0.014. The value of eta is 455.5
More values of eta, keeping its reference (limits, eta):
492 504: 498.0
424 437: 433.0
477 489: 488.0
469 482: 475.5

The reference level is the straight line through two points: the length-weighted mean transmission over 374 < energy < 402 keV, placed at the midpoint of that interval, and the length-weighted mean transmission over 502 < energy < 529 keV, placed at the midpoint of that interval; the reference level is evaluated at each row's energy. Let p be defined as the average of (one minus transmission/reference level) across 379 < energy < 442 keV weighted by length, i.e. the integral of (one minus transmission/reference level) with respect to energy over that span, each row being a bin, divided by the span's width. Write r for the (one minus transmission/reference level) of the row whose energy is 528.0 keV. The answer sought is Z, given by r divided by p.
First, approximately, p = -0.001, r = -0.026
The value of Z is 20.3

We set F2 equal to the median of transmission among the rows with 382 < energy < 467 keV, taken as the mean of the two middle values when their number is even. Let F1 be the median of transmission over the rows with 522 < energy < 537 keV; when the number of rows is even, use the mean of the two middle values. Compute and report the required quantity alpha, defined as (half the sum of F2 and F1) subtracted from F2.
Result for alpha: 0.027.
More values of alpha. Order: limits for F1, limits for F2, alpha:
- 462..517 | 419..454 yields -0.034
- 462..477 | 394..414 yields 0.535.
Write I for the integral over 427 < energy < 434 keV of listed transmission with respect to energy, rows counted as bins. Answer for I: 46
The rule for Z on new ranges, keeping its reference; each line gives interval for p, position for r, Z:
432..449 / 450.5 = 0.7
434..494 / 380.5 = 5.2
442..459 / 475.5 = 1.4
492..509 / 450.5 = 1.8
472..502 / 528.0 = -1.2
